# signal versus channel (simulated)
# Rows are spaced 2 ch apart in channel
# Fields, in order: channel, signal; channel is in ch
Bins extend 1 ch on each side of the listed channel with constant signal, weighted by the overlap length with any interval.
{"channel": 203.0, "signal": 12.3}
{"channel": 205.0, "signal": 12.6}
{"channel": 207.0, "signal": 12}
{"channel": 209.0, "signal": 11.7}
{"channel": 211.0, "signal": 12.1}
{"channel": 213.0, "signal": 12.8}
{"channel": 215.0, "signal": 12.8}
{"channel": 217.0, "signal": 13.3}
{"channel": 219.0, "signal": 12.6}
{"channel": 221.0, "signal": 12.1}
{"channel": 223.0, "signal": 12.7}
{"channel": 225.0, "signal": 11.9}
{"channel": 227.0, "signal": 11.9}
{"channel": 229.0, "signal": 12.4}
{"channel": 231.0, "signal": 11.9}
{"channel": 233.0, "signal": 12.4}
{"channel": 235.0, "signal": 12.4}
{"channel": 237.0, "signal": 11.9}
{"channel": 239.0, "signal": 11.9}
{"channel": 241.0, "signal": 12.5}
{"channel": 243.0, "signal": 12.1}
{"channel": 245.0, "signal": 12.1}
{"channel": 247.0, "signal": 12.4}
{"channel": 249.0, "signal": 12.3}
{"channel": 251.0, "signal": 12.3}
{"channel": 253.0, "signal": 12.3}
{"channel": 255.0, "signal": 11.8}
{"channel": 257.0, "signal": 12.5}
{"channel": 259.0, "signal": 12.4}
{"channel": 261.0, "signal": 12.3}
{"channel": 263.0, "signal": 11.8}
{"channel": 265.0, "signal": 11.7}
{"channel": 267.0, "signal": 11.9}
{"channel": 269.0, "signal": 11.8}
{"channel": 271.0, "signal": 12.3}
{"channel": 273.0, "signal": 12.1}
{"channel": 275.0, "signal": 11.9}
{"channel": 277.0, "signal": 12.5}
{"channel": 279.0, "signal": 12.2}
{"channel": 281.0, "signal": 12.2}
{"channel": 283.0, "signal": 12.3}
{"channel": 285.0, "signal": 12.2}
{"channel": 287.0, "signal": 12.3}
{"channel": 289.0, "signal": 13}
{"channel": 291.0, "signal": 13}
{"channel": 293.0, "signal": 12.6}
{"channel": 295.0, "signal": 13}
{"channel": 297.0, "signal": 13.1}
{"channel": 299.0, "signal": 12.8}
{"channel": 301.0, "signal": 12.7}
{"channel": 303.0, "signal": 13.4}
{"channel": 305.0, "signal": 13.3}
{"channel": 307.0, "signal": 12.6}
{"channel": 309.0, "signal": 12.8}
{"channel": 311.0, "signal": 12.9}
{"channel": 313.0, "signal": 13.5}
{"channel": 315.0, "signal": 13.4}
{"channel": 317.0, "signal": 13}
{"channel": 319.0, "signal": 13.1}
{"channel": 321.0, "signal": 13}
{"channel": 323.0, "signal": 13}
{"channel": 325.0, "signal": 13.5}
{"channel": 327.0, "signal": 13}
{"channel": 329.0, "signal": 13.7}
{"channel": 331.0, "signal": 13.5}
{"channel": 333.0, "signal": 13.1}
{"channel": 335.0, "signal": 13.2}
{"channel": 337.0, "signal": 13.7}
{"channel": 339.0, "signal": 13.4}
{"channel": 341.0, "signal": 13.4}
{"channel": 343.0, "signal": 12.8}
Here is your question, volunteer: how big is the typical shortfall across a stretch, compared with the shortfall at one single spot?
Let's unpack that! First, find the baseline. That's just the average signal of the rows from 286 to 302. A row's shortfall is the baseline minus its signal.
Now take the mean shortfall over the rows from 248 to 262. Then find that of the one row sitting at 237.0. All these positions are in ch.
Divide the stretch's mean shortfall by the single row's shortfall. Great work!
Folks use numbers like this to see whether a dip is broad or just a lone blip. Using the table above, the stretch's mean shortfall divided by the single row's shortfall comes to 0.59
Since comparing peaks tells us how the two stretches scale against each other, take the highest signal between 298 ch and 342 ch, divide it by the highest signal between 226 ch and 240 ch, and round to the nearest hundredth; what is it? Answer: 1.10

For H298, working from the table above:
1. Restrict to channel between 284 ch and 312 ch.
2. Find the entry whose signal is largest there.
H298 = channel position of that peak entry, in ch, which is 303.0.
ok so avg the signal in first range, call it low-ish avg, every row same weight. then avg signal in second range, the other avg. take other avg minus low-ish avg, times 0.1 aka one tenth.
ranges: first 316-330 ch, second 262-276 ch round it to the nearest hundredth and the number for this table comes -0.13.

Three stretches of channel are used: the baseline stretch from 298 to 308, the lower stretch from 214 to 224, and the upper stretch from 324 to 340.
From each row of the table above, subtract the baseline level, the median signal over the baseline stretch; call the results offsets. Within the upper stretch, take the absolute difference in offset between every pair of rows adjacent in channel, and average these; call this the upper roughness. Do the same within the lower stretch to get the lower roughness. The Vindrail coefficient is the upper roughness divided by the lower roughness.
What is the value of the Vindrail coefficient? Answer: 0.67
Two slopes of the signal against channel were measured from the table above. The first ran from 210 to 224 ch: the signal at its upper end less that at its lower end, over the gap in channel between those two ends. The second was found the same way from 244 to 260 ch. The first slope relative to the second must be 2.3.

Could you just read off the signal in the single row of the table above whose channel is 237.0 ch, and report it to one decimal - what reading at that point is 11.9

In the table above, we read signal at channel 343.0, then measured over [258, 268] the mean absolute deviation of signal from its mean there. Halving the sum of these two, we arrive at 6.5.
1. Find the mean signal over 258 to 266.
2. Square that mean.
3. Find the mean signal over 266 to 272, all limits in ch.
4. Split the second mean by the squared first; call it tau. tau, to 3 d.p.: 0.083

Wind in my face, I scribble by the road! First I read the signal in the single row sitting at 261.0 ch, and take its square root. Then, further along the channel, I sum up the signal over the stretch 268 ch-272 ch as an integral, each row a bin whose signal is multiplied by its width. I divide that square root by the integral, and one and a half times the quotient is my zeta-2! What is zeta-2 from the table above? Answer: 0.1091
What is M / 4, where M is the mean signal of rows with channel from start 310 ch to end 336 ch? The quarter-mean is 3.31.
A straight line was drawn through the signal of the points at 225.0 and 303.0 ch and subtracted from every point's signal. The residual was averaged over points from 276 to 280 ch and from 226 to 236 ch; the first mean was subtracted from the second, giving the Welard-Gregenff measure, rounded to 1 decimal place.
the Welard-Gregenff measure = 0.8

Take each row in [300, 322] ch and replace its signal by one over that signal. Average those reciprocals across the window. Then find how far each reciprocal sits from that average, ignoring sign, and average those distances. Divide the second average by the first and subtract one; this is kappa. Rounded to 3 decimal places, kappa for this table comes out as -0.981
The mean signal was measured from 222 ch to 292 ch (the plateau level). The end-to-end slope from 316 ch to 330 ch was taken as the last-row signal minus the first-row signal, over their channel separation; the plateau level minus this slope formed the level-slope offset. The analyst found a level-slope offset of 12.2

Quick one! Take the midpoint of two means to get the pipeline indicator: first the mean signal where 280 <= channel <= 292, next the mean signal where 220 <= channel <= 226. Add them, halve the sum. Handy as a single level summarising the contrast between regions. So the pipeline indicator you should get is 12.4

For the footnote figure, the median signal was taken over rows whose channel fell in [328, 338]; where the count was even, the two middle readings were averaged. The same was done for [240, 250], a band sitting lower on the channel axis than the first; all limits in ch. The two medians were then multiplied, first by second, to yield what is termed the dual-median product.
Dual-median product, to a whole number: 166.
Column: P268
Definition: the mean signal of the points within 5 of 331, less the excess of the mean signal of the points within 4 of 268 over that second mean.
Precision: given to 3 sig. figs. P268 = 14.7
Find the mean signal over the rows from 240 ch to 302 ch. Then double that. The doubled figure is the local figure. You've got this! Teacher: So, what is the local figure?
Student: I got 24.7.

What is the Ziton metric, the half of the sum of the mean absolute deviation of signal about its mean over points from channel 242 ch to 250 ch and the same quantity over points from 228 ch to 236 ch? 0.16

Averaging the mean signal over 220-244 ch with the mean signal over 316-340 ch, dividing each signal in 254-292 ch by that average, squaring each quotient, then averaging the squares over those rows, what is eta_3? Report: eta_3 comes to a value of 0.92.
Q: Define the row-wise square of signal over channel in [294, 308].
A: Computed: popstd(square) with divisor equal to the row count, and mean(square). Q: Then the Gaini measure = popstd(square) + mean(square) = 176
